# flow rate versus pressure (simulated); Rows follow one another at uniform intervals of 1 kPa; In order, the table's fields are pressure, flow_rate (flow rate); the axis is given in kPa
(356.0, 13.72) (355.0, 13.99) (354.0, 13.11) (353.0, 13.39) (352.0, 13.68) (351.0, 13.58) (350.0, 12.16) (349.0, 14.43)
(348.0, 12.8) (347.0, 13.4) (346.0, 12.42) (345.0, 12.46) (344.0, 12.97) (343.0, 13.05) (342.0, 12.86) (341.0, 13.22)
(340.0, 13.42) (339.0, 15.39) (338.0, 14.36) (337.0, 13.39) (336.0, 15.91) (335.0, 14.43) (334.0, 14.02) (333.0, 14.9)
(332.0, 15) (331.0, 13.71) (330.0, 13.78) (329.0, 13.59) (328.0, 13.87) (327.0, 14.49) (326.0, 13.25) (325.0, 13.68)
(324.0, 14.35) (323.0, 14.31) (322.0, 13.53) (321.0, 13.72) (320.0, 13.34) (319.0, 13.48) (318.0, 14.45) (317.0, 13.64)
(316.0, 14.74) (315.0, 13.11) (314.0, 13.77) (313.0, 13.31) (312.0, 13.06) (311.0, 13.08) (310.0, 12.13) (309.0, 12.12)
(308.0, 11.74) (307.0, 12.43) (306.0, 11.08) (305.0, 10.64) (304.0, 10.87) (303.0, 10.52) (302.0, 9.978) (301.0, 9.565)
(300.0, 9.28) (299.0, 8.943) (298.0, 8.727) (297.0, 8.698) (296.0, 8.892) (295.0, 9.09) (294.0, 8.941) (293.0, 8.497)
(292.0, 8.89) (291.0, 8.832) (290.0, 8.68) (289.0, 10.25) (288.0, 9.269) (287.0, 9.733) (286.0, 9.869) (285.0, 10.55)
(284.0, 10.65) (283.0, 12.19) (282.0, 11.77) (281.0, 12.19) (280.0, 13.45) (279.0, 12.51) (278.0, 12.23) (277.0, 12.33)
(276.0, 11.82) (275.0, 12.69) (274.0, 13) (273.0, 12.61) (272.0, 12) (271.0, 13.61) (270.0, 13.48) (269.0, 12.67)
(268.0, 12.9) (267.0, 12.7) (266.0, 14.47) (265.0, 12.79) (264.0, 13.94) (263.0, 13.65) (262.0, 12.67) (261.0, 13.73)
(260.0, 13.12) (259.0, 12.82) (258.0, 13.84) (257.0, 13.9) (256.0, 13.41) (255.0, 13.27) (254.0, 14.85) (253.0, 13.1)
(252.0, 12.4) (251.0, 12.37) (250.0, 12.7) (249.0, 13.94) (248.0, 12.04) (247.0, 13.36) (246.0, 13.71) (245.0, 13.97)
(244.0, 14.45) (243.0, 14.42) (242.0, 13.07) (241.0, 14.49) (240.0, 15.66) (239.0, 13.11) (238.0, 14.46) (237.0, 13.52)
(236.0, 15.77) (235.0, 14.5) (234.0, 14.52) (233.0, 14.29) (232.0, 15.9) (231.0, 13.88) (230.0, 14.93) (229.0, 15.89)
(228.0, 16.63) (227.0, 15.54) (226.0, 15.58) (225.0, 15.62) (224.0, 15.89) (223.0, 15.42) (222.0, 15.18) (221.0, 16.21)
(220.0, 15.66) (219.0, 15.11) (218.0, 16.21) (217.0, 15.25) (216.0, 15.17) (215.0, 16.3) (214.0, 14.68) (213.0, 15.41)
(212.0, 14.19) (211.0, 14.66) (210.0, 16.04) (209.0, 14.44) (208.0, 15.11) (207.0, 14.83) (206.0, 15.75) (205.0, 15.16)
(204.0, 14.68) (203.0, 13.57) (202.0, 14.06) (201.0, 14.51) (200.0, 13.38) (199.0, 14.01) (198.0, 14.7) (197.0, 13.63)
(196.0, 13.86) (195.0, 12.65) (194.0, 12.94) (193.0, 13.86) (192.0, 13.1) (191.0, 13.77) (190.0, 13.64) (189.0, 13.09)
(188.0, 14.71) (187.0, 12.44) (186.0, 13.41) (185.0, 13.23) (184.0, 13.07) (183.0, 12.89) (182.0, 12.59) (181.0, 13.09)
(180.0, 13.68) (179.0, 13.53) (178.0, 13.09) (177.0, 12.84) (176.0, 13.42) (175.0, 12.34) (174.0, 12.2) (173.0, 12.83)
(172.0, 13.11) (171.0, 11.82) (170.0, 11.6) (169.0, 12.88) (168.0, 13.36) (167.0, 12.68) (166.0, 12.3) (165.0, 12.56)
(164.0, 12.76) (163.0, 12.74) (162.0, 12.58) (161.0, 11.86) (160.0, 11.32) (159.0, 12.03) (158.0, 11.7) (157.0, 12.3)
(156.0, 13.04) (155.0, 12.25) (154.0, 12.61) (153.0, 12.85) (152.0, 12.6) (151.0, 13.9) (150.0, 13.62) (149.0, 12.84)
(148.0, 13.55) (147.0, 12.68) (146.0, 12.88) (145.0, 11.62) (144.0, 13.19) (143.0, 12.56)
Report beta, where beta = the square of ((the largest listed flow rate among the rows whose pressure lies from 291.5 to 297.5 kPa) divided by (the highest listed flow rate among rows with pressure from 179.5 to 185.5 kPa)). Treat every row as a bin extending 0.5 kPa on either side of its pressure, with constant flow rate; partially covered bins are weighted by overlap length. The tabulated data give 0.4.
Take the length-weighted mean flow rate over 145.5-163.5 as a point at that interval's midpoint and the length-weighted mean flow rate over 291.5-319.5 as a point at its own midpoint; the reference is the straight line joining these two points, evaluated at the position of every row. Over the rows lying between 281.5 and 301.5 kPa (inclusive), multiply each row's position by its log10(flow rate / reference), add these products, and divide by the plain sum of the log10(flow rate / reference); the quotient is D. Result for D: 293.7 kPa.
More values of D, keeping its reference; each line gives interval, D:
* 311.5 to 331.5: 321.8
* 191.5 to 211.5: 203.5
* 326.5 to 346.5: 335.7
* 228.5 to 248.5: 237.3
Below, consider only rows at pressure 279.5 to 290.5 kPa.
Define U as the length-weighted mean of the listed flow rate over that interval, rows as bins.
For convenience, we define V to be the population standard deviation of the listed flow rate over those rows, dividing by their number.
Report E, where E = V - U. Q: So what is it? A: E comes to -9.4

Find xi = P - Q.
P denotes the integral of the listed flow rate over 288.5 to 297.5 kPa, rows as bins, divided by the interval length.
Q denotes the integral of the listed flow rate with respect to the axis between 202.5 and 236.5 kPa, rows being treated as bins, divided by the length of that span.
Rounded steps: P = 9.0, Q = 15.2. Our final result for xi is -6.3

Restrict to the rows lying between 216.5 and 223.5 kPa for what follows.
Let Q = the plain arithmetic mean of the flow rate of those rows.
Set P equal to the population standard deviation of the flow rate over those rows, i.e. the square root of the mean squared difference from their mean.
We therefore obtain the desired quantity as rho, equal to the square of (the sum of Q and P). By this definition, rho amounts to 256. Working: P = 0.43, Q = 15.6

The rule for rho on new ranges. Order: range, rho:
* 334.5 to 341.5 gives 233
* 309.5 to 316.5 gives 197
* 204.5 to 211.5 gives 246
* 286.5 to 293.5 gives 95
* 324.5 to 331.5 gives 199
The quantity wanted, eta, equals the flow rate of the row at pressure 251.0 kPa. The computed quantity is 12.37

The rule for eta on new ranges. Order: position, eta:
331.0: 13.71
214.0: 14.68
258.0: 13.84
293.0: 8.497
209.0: 14.44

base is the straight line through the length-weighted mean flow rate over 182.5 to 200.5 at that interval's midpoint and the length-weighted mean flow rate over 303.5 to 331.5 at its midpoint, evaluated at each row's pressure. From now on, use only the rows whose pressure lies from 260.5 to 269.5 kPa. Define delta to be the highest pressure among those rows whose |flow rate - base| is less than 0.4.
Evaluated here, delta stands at 268.0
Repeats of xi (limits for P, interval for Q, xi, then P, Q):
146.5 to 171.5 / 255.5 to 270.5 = -0.8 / 12.6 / 13.3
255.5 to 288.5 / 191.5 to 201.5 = -1.2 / 12.5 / 13.7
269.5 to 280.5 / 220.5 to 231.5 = -2.8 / 12.7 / 15.5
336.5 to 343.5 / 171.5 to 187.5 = 0.7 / 13.7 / 13.0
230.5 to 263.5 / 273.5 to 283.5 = 1.4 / 13.8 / 12.4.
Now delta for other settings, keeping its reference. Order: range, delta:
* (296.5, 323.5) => 322.0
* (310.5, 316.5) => 315.0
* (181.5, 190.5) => 190.0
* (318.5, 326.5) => 326.0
